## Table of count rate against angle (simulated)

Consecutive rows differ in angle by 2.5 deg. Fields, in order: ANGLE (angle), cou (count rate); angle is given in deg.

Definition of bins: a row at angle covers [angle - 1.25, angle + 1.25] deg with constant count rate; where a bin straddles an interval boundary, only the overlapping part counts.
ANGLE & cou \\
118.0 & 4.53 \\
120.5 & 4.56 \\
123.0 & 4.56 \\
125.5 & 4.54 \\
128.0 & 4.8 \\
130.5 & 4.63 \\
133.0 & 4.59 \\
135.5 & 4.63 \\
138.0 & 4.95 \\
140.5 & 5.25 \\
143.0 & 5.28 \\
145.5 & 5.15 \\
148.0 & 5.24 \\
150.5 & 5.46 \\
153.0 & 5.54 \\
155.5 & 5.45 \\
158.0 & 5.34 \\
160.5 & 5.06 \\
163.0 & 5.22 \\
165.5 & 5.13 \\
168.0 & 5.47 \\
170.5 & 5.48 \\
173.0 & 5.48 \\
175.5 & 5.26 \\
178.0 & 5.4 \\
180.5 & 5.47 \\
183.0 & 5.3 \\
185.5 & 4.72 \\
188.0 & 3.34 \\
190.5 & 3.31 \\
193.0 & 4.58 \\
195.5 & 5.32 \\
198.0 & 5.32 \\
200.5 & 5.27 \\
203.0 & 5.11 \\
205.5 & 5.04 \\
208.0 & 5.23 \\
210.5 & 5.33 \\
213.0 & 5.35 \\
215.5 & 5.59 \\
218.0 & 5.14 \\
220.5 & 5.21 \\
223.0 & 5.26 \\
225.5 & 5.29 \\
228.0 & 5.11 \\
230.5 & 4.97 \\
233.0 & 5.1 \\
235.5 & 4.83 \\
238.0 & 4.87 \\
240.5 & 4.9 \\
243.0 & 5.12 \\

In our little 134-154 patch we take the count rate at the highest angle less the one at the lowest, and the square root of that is 0.95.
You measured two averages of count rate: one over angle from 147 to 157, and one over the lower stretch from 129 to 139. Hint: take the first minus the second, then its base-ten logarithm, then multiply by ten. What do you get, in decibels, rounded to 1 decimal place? -1.4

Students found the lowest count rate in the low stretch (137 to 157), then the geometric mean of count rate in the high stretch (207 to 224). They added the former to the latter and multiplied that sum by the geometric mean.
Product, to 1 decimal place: 54.3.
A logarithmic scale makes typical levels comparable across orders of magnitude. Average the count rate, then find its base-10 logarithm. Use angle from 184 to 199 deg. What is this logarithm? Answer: 0.647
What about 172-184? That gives 0.731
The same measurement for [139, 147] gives 0.718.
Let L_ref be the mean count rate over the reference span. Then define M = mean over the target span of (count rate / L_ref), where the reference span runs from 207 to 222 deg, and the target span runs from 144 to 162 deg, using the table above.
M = 1.00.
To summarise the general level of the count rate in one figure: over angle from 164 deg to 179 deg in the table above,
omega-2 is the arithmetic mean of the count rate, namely 5.37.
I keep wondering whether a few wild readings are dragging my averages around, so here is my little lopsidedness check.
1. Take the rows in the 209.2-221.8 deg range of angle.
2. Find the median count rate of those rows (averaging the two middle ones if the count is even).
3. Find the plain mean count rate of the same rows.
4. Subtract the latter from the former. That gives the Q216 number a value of 0.01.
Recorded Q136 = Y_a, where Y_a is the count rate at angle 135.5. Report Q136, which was 4.63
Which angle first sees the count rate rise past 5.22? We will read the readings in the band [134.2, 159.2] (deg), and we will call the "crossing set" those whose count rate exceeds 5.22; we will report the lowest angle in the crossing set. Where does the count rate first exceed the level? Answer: 140.5 deg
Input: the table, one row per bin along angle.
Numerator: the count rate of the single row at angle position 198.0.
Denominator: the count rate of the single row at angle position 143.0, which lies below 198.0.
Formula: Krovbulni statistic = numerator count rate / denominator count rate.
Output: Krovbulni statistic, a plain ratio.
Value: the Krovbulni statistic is 1.01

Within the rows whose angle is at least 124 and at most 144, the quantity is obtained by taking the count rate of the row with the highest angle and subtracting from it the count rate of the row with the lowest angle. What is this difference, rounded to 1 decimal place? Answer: 0.7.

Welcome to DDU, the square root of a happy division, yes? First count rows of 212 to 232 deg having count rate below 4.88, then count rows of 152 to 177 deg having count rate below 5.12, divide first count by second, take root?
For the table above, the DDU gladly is 0.0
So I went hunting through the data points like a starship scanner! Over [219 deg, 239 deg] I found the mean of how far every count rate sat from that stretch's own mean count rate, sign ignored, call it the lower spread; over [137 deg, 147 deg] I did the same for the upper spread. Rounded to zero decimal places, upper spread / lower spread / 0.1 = 8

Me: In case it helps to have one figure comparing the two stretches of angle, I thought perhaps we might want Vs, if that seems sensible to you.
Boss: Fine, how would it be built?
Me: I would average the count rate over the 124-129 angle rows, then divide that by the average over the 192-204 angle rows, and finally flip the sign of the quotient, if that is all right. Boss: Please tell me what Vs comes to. -0.91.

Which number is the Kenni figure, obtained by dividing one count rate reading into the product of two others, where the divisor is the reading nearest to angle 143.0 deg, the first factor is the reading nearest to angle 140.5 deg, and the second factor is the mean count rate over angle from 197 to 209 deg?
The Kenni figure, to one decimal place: 5.2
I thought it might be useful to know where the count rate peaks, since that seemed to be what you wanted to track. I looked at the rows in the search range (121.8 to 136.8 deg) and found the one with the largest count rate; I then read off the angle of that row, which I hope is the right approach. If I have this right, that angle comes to 128.0 deg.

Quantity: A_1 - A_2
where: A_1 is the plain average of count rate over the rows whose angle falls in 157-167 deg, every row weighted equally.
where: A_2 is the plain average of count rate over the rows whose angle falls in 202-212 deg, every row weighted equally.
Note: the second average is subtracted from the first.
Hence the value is 0.0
